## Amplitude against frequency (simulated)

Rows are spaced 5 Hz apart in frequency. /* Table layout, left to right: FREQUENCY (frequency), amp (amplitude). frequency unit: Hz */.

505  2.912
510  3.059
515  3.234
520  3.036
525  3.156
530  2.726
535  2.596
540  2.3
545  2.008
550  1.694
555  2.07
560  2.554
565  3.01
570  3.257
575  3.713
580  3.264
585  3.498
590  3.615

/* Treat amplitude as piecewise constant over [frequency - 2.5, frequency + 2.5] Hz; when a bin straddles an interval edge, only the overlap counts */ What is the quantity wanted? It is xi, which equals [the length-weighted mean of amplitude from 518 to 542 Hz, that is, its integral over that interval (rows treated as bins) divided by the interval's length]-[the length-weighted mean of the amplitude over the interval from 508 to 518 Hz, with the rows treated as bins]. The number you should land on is -0.4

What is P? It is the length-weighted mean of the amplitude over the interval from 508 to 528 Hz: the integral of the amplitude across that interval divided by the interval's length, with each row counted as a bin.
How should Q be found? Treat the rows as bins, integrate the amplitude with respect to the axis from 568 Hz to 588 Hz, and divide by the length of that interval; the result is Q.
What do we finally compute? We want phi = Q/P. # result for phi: 1.1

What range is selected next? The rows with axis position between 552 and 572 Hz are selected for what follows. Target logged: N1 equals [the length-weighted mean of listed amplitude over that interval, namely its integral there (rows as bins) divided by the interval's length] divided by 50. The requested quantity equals 0.054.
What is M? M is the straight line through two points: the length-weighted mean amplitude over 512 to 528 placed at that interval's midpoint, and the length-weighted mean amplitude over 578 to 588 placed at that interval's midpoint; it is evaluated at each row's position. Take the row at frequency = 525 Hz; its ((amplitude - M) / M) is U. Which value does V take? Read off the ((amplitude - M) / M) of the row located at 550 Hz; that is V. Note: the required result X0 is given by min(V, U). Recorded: -0.48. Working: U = 0.00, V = -0.48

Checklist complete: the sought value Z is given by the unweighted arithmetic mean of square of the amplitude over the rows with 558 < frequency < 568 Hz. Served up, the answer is 8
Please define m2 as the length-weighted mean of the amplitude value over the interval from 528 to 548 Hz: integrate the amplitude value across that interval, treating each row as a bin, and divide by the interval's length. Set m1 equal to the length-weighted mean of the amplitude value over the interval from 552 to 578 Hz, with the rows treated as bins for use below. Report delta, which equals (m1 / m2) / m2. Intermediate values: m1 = 2.90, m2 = 2.38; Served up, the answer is 0.5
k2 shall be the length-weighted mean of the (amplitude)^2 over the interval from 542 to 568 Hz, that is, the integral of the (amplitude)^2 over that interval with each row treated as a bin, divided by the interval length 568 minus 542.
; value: 5.5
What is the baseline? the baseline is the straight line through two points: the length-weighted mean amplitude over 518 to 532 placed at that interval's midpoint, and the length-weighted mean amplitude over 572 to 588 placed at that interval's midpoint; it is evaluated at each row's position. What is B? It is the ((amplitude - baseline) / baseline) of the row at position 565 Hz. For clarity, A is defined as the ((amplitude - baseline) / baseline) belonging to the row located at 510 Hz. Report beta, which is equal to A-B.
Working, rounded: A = 0.08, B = -0.1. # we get 0.18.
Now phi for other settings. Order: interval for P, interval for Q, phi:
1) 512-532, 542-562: 0.7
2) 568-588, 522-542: 0.8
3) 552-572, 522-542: 1.0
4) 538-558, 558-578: 1.6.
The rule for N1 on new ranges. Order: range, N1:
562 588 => 0.067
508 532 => 0.061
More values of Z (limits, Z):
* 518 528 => 10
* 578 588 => 11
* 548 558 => 4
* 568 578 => 12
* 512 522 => 10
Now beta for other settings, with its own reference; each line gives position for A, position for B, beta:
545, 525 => -0.42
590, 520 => -0.03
